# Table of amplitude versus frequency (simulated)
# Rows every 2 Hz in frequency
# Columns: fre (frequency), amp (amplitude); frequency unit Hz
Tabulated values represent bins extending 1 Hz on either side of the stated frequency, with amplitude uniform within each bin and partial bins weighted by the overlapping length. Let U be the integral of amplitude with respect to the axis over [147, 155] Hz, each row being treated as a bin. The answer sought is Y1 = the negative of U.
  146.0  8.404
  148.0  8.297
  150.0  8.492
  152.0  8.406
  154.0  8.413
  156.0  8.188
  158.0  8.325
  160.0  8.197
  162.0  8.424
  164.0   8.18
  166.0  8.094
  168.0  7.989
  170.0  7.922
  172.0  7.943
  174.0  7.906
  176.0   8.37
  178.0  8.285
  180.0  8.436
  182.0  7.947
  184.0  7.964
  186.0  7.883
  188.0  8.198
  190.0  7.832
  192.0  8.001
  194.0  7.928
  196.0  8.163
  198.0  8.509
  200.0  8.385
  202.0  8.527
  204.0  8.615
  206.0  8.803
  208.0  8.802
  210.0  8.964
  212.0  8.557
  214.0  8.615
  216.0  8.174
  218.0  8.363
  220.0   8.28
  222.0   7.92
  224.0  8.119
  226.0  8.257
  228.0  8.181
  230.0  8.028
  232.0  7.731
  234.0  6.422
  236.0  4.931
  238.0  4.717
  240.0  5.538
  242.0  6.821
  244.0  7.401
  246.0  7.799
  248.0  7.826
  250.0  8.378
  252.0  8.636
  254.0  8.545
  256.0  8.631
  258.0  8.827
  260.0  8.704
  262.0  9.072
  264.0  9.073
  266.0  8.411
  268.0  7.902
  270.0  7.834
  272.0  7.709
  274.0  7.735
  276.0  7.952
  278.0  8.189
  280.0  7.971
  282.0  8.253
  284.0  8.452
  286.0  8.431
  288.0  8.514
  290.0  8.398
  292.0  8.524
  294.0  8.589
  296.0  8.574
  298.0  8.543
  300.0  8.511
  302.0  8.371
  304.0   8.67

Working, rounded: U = 67.2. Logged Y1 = -67.2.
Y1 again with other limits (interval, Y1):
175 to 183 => -66.1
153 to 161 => -66.2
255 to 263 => -70.5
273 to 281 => -63.7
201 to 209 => -69.5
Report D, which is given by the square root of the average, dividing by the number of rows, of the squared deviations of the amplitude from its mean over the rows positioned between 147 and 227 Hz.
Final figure 0.28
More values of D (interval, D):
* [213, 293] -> 0.97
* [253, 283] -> 0.45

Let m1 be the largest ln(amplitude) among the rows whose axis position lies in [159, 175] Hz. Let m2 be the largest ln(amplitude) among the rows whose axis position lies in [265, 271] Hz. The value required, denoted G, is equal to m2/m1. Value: 1.00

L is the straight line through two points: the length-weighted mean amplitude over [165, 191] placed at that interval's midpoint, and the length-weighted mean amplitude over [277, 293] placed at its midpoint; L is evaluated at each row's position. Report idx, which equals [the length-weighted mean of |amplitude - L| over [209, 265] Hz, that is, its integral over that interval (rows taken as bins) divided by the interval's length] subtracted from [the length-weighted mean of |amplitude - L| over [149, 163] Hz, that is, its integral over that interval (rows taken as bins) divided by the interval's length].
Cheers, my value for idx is -0.4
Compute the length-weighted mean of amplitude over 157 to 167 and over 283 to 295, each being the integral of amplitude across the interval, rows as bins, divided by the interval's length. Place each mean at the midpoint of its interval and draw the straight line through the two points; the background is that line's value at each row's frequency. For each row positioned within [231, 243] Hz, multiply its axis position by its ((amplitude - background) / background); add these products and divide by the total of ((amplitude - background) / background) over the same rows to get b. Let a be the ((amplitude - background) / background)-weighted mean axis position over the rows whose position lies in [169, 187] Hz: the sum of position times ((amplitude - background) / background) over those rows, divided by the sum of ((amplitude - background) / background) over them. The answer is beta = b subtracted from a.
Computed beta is -59.4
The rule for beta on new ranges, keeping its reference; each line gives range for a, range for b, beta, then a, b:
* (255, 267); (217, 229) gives 37.1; 260.9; 223.9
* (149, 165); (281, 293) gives -130.3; 153.1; 283.3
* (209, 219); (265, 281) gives -62.8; 210.6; 273.4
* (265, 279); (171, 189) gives 91.9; 272.4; 180.5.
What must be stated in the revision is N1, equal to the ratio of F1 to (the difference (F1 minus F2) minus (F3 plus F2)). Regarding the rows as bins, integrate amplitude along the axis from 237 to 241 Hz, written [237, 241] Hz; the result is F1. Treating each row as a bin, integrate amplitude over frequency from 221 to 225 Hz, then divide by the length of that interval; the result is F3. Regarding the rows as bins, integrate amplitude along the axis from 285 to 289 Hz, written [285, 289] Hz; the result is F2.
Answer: -0.37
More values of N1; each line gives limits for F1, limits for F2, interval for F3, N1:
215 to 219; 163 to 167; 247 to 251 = -0.82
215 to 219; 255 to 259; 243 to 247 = -0.75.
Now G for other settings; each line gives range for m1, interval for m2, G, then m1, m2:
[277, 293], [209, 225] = 1.02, 2.14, 2.19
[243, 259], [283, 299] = 0.99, 2.18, 2.15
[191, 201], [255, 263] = 1.03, 2.14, 2.21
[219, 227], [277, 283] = 1.00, 2.11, 2.11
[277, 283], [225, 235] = 1.00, 2.11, 2.11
